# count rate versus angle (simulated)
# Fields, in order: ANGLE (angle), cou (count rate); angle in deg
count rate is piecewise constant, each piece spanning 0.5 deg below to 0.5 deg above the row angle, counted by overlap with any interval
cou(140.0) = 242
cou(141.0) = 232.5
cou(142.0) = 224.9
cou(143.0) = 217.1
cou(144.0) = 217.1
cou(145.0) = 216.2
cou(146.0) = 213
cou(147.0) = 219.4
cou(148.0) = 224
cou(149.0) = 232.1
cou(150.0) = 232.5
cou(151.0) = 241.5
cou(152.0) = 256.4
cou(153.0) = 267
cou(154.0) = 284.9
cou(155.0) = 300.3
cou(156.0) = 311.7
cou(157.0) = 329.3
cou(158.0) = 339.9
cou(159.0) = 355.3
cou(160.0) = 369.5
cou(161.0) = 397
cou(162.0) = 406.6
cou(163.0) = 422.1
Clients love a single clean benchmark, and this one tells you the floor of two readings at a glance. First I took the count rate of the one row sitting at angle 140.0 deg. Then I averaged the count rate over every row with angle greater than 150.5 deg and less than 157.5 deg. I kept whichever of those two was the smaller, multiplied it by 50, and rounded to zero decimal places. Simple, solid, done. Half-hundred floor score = 12100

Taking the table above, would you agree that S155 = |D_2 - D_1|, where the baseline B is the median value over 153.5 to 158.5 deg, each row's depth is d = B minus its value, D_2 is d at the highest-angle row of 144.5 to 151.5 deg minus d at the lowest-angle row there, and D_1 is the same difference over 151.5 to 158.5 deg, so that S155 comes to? 58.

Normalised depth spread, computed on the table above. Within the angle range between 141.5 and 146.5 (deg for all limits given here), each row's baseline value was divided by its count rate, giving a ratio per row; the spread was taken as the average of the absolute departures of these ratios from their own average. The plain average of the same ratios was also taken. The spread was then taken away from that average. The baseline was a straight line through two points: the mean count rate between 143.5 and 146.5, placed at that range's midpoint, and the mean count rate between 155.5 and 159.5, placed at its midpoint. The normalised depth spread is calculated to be 0.88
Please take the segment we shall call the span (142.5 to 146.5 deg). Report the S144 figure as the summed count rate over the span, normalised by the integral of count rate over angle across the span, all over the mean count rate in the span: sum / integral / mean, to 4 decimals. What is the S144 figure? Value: 0.0046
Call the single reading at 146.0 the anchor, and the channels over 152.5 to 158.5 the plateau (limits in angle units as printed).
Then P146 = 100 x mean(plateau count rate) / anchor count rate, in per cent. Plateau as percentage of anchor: 143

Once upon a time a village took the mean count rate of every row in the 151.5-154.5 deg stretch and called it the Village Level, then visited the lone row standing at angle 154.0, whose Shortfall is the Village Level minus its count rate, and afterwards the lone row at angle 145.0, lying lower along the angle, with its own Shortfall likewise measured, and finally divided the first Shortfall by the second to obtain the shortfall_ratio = 0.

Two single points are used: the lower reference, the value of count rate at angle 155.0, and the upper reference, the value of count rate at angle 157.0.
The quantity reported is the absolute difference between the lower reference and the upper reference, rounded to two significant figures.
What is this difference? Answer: 29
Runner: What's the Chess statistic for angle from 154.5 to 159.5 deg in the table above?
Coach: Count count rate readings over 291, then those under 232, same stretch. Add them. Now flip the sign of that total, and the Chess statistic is -5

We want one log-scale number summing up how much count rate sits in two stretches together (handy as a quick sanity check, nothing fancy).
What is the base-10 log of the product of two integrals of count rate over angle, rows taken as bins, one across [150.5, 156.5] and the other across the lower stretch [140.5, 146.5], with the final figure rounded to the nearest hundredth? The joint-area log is 6.34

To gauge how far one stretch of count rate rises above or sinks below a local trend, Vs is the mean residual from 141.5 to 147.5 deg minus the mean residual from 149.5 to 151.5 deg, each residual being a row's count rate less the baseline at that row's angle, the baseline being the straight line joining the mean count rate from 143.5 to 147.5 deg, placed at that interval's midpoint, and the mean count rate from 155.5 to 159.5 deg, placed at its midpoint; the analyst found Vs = 40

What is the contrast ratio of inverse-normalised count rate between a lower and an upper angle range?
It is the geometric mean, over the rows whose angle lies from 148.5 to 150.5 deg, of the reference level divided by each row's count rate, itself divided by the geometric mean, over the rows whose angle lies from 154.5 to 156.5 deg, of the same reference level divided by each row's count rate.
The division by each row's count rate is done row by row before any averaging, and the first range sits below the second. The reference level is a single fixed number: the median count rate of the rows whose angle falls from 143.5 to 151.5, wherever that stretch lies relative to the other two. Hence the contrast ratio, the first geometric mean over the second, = 1.32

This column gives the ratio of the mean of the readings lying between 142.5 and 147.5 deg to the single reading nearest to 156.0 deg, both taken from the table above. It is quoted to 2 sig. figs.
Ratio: 0.69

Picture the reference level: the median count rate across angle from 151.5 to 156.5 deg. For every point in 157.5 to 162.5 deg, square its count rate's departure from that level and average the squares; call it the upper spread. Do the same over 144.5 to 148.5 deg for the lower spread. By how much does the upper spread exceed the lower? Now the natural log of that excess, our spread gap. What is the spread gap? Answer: 8.3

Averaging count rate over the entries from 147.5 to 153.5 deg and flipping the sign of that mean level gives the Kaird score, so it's -242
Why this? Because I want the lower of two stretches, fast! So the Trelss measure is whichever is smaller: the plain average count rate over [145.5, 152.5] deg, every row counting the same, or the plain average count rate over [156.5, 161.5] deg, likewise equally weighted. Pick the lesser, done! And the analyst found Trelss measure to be 231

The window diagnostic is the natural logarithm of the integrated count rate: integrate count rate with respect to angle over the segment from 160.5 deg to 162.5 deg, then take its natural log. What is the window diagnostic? 6.69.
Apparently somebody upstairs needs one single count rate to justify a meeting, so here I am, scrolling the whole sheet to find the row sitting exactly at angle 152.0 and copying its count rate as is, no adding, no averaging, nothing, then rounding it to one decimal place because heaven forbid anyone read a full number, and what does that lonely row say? 256.4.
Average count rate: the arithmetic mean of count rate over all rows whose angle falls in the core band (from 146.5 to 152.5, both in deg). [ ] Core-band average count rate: 234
